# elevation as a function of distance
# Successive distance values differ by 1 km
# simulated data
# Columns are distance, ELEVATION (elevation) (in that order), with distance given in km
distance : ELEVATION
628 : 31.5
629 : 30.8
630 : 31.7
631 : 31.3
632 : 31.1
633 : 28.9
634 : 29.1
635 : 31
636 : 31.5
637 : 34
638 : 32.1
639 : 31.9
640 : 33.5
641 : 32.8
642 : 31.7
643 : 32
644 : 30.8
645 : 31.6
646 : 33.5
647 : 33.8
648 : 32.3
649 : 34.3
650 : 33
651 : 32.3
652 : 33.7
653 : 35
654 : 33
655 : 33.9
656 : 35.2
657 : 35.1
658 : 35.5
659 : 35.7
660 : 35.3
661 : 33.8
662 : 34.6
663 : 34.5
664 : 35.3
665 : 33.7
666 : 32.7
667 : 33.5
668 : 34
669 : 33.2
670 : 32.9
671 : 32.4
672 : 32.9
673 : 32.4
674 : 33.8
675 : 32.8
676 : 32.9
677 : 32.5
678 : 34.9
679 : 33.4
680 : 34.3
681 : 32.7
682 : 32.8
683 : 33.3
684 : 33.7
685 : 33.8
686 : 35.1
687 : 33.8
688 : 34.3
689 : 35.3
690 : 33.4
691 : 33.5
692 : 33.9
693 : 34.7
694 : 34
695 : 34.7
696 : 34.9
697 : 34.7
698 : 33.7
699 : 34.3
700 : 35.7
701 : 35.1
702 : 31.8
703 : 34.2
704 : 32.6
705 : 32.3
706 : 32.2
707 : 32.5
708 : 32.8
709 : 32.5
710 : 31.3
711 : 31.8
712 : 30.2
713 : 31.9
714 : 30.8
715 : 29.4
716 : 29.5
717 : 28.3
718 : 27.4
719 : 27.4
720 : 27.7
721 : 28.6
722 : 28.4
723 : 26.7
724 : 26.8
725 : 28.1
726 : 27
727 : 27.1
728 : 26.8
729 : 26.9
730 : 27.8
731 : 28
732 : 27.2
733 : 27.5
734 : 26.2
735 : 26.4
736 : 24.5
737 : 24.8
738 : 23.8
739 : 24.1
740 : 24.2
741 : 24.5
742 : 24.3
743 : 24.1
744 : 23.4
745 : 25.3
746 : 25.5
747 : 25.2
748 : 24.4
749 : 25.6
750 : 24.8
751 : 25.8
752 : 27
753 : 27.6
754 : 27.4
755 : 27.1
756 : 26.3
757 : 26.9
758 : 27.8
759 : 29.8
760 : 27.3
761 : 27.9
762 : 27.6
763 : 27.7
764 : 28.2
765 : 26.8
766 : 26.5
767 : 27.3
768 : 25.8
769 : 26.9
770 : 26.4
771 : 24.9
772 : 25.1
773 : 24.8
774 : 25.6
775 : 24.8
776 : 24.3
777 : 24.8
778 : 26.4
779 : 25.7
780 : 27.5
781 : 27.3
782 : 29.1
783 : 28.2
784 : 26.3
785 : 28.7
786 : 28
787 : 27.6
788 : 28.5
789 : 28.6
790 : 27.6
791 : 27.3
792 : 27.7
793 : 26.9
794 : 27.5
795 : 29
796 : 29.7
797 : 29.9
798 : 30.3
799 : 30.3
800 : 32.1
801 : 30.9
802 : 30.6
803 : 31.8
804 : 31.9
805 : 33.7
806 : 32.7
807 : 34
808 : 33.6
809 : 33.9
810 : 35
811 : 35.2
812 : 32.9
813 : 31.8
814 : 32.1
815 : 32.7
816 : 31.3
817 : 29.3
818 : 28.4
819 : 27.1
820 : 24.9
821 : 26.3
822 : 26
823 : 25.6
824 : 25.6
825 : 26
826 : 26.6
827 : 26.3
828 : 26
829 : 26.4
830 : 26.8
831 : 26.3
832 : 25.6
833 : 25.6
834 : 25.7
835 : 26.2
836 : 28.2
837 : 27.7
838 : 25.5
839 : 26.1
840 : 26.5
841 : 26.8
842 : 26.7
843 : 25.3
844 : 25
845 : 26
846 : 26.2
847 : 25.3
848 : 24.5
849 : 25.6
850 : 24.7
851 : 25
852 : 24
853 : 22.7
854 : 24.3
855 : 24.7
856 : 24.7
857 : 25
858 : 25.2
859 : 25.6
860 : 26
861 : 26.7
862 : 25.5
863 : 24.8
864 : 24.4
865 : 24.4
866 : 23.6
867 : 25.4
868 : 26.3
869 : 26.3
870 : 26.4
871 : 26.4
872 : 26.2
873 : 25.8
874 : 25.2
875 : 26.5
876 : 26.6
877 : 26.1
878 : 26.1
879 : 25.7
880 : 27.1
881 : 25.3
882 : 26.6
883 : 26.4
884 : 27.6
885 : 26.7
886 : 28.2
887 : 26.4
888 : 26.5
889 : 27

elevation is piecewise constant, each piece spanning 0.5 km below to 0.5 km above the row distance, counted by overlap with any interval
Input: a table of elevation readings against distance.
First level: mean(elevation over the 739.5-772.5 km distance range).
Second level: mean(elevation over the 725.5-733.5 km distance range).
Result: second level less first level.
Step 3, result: 1.1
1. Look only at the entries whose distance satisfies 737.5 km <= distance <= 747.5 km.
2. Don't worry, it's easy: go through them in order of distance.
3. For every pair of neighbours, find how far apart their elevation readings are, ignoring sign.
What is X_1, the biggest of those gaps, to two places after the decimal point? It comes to 1.90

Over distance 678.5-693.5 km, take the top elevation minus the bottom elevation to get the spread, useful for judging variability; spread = 2.6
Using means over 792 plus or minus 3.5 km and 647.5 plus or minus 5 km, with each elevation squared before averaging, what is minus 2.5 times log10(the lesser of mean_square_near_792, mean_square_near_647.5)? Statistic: -7.22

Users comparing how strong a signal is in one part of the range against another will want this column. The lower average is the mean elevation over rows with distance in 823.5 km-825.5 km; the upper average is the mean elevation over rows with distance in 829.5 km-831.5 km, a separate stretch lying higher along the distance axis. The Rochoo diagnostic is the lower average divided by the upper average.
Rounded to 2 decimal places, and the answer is 0.97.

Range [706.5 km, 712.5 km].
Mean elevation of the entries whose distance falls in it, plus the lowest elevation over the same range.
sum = 62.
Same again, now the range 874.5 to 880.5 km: 52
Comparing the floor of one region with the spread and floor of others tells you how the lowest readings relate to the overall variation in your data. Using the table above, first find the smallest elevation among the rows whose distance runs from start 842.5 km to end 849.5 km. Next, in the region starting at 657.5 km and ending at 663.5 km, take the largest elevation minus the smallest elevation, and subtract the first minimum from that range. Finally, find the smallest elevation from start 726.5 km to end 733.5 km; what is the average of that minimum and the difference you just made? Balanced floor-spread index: 2.1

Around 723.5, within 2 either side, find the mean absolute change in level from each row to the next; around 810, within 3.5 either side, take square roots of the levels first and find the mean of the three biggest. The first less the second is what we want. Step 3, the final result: -4.86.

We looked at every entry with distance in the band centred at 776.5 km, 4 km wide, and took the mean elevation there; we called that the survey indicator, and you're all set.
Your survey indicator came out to 25.1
